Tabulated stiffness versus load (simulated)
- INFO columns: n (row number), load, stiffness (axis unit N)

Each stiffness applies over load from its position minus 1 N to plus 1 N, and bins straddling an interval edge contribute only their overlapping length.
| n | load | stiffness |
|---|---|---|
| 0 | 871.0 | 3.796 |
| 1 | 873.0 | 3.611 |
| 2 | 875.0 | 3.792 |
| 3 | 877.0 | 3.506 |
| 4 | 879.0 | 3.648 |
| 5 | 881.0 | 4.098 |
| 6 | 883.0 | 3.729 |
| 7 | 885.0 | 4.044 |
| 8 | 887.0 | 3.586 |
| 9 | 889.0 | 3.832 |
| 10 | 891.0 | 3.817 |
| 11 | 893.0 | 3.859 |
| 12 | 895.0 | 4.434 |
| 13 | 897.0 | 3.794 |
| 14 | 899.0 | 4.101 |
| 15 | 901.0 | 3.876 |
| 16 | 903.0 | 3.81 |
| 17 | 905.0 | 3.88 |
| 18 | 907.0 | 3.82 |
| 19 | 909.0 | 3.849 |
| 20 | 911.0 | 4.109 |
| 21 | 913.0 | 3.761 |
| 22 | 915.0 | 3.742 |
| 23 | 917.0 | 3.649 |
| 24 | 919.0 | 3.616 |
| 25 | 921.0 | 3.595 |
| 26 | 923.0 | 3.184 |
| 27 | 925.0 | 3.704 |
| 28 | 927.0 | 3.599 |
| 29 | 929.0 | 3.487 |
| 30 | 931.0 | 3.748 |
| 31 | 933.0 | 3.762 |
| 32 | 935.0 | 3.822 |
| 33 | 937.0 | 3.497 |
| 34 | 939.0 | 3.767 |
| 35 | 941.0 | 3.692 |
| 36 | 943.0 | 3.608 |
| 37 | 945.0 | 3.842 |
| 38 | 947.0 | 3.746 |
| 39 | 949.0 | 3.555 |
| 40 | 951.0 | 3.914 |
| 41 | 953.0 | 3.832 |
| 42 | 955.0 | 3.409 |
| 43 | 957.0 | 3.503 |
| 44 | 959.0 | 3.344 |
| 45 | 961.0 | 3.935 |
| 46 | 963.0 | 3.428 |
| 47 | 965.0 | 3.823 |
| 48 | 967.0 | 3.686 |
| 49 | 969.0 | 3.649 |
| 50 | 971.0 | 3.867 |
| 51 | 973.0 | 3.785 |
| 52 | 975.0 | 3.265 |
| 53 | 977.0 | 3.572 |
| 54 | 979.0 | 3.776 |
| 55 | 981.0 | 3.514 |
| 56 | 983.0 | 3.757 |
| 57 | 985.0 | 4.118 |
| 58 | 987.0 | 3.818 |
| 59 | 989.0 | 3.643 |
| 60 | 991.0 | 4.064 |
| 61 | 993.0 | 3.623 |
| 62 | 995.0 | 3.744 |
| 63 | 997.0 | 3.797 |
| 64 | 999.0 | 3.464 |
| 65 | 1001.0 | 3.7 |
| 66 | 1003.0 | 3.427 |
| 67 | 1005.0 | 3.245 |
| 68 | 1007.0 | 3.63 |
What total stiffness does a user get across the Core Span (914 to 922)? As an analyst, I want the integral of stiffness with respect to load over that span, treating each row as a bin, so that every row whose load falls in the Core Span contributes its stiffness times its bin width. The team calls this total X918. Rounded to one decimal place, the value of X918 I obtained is 29.2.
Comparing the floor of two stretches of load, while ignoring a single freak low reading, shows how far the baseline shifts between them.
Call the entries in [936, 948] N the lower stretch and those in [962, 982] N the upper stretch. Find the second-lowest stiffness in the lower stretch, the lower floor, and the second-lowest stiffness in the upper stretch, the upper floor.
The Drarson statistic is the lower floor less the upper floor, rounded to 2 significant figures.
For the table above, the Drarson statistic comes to 0.18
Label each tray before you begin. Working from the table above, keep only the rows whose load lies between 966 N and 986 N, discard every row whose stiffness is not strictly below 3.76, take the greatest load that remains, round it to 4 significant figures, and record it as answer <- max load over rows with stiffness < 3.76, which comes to 983.0 N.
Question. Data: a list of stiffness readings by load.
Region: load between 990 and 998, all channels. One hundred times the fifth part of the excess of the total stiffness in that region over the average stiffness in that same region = 228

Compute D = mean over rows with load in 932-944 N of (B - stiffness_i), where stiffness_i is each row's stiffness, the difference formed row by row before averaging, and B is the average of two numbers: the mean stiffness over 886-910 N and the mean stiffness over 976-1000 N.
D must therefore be 0.123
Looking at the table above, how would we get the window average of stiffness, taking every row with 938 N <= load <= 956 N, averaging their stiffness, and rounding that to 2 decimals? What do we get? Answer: 3.71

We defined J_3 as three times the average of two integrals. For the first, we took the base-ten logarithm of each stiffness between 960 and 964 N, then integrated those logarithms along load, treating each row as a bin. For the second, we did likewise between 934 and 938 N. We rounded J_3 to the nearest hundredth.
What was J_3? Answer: 6.77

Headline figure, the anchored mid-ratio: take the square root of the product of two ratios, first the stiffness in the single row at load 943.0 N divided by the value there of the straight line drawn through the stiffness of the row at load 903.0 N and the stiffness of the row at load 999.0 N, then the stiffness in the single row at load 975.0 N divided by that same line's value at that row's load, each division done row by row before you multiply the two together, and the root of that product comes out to 0.95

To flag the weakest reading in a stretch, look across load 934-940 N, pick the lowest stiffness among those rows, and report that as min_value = 3.497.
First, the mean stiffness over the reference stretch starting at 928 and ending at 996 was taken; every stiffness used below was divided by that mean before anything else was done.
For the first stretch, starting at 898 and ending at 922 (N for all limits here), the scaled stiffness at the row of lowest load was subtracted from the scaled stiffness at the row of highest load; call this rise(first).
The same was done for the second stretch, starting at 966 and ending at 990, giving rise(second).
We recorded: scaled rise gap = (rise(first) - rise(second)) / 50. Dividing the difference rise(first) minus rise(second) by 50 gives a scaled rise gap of -0.0025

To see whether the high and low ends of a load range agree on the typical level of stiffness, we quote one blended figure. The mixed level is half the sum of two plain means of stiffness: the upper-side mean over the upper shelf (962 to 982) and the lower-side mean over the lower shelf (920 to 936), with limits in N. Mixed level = 3.62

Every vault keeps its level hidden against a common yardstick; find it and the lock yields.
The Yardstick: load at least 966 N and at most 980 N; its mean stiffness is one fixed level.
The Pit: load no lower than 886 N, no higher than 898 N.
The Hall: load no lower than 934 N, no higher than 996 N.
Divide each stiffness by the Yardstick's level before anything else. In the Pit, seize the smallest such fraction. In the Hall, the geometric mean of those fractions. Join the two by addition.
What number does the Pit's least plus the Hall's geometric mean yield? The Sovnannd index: 1.990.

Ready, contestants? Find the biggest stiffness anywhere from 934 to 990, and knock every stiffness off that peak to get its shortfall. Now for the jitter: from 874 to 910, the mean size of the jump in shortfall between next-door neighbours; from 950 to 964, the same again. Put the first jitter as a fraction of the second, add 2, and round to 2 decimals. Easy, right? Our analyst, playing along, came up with 2.82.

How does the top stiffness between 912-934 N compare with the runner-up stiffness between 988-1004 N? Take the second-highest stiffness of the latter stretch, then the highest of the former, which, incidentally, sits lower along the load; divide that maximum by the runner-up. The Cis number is 0.99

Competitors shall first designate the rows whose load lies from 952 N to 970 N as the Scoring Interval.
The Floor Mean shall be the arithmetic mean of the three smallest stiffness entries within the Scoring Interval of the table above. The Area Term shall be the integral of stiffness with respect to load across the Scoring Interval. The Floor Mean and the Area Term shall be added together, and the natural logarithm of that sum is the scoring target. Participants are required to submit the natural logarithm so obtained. 4.23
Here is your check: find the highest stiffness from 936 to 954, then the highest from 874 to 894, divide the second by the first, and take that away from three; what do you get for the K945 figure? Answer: 1.95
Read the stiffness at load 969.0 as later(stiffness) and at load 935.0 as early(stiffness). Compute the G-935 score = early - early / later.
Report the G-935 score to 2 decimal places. 2.77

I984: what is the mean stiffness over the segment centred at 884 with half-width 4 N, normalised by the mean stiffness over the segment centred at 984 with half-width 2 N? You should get 0.98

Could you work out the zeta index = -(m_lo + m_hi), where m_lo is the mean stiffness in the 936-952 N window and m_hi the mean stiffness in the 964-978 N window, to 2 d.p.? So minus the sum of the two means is -7.37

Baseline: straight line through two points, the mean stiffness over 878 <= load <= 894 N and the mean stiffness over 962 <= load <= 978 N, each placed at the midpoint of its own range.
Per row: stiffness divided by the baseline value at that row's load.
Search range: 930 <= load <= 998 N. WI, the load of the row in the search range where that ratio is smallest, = 975.0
